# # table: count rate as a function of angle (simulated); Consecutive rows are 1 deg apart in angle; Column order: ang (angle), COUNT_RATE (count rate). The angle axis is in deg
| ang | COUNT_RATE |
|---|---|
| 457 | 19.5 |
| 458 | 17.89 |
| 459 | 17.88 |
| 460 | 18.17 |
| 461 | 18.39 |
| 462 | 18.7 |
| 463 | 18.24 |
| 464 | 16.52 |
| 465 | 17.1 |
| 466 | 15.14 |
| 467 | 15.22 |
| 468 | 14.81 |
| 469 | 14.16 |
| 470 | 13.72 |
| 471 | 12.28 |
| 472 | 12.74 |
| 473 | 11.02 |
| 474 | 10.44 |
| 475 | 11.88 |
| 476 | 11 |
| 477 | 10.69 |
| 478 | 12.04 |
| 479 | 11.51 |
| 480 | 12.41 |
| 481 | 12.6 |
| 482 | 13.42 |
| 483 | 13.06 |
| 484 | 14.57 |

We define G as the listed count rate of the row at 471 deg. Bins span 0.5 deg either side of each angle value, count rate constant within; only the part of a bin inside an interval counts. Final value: 12.28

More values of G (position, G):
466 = 15.14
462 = 18.7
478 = 12.04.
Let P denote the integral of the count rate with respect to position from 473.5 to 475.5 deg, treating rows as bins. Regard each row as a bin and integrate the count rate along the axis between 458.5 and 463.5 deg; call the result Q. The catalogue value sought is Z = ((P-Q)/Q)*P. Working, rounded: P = 22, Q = 91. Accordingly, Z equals -17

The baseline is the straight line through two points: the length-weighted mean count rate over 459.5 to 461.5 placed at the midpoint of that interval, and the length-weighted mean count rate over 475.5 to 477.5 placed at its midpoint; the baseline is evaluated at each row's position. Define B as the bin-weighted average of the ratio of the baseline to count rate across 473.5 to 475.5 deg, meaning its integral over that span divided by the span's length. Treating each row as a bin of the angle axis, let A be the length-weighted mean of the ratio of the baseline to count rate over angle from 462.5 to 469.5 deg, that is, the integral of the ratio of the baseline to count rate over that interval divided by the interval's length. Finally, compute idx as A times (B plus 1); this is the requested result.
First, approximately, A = 0.99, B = 1.06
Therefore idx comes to 2.0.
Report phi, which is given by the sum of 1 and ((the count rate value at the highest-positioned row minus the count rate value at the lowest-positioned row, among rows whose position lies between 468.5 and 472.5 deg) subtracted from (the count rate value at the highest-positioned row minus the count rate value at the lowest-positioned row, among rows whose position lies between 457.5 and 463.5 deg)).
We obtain 3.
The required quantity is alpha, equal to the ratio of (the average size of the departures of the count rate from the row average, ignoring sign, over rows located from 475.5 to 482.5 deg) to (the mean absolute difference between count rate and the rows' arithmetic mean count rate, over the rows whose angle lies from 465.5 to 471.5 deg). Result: 0.91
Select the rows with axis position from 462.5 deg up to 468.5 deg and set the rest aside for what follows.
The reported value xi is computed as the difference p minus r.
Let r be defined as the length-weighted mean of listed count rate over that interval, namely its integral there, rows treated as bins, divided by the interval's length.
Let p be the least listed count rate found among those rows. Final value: -1.4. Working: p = 14.81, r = 16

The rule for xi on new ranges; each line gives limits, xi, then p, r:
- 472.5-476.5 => -0.6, 10.44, 11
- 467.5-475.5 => -2.2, 10.44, 13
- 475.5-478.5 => -0.6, 10.69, 11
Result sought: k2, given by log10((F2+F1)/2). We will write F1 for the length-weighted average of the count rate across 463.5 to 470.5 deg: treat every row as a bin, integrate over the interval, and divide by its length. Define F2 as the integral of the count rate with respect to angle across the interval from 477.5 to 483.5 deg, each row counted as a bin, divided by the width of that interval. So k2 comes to 1.14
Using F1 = 15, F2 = 12.5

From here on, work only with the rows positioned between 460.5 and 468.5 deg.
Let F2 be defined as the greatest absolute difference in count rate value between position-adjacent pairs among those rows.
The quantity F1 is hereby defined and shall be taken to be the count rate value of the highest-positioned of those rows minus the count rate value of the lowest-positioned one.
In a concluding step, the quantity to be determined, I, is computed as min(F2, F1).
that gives -3.6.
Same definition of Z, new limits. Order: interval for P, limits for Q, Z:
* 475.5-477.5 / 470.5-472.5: -3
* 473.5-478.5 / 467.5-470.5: 18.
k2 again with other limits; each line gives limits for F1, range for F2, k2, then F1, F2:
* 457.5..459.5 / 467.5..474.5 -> 1.19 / 18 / 12.7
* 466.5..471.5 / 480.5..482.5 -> 1.13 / 14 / 13.0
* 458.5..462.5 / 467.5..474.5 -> 1.19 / 18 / 12.7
